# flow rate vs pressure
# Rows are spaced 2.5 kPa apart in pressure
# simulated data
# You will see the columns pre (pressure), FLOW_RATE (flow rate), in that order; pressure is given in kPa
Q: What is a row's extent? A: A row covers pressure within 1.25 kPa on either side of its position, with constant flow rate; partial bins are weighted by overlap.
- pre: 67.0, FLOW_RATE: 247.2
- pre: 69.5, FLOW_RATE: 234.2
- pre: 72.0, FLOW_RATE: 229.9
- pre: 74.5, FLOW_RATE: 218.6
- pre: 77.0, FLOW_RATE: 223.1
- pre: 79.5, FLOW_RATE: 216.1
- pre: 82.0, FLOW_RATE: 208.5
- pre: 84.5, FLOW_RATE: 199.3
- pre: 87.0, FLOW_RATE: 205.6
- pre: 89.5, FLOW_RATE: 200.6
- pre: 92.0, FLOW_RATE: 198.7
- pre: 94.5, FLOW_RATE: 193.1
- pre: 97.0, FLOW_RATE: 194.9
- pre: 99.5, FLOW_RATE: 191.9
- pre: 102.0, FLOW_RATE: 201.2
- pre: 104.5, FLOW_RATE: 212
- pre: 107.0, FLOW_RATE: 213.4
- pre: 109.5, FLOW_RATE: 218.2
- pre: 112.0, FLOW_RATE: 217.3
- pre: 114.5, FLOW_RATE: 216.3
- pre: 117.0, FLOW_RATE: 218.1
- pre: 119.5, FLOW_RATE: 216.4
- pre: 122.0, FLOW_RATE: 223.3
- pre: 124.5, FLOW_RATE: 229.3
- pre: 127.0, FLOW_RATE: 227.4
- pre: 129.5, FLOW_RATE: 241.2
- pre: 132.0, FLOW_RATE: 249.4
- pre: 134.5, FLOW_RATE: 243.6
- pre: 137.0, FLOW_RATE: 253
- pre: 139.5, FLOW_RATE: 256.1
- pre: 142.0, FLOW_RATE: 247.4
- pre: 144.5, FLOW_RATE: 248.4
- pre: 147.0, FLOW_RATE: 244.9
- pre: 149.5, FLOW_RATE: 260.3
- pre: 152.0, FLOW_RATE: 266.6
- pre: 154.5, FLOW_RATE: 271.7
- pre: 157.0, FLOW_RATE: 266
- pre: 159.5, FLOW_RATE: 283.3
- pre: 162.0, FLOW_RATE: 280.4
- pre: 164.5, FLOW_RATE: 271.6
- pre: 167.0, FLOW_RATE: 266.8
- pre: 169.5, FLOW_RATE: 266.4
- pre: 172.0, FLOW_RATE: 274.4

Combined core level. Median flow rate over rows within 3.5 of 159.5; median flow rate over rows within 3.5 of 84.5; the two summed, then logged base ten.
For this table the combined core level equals 2.69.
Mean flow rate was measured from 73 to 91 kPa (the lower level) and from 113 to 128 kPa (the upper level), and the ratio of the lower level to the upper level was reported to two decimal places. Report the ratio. 0.95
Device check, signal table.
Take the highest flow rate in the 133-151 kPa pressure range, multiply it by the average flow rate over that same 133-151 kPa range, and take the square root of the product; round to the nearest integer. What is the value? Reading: 255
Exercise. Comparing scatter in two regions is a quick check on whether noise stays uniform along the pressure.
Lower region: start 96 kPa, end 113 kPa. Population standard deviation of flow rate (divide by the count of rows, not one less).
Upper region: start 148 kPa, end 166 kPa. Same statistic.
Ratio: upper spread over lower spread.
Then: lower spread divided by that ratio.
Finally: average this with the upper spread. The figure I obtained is 10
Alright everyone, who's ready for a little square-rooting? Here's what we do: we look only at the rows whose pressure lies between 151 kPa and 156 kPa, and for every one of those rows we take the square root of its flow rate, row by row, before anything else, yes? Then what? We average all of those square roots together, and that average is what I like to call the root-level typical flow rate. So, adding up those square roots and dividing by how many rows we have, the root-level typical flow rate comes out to 16.4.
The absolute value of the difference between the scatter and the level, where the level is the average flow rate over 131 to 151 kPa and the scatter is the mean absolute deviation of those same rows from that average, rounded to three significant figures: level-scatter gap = 246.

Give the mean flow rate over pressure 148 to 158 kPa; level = 266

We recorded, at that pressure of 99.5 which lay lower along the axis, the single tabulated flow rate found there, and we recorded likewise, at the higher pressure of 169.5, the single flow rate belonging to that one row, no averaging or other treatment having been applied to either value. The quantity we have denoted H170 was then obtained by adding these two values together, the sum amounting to 458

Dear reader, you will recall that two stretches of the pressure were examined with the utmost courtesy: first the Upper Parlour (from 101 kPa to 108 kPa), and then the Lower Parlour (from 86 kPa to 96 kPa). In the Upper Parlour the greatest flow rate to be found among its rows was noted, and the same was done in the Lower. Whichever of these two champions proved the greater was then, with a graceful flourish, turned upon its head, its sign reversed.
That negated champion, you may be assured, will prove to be -213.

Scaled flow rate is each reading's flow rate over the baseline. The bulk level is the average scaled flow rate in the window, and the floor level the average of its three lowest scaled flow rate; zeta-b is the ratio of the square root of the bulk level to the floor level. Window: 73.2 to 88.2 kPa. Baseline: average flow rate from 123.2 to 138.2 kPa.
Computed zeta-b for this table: 1.10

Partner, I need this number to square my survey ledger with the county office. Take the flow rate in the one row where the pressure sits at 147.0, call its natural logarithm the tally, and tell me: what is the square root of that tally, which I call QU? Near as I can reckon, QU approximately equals 2.345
